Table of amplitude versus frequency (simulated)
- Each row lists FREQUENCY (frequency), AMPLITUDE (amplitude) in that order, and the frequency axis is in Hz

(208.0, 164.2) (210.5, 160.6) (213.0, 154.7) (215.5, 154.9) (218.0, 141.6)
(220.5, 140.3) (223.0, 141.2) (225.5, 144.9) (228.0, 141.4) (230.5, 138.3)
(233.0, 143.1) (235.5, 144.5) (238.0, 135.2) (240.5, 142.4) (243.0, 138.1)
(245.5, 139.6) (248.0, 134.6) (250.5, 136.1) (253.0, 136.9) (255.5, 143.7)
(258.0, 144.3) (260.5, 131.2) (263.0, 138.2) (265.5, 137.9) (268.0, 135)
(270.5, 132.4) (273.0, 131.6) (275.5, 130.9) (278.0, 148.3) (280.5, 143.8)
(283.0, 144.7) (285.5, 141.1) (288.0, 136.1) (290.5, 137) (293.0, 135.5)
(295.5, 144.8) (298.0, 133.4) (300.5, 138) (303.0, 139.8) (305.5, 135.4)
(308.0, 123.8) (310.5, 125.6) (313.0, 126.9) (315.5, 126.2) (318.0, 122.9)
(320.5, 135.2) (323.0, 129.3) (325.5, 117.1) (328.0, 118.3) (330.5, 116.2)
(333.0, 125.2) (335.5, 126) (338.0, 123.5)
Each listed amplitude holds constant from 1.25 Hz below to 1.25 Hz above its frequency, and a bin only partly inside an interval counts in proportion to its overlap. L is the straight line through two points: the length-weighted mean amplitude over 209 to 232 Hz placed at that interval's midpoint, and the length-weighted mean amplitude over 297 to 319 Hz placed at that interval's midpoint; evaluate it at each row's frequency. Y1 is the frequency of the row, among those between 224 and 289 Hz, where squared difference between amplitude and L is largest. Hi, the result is 278.0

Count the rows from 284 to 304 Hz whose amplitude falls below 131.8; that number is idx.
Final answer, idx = 0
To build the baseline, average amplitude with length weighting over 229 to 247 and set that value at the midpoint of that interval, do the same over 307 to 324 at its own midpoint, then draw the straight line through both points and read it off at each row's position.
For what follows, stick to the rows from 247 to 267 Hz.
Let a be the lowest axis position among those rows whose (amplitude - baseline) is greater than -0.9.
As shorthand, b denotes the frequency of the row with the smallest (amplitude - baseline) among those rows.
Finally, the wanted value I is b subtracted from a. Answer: -7.5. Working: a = 253.0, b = 260.5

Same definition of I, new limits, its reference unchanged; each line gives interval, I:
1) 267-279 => -7.5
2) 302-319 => -5.0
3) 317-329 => -5.0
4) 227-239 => -10.0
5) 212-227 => -7.5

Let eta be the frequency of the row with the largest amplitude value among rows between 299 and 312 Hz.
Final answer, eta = 303.0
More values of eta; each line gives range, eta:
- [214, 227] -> 215.5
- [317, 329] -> 320.5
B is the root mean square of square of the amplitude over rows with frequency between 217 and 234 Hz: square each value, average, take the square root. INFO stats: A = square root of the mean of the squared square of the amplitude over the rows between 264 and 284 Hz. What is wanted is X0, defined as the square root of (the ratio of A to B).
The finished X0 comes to 0.98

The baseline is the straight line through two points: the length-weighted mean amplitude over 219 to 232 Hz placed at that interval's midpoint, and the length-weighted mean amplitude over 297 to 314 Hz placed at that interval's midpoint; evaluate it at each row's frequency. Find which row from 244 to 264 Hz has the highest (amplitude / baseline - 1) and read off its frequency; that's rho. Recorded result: 258.0 Hz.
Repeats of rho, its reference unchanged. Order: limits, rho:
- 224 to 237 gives 235.5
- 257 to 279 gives 278.0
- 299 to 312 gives 303.0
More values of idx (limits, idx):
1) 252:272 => 1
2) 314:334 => 7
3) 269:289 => 2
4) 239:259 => 0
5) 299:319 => 5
